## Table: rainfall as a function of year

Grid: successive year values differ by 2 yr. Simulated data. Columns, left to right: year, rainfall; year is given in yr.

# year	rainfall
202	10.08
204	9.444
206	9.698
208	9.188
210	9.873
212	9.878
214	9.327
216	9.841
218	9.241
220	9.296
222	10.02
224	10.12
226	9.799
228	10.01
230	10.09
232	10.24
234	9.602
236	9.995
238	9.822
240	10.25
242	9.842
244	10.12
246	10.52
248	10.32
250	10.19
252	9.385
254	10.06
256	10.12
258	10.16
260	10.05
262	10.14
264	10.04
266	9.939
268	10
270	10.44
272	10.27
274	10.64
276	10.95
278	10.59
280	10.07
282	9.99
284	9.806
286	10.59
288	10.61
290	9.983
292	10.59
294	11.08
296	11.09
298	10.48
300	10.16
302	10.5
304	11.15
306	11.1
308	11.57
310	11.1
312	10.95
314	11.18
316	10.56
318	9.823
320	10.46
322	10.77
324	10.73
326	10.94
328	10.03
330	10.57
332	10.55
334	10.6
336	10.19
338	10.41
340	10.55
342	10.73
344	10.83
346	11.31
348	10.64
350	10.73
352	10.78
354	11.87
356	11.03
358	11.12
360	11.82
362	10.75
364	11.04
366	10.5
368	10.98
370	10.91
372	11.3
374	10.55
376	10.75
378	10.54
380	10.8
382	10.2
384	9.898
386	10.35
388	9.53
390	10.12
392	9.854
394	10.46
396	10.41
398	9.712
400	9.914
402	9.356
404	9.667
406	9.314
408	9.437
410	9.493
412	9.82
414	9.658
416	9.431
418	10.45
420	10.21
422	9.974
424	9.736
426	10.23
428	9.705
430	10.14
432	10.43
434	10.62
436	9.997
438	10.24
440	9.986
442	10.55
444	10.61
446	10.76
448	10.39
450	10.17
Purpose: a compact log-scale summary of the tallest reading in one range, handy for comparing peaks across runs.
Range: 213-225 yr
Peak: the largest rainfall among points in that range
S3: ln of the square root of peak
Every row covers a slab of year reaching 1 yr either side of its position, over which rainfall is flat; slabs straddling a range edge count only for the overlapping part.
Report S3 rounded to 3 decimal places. 1.157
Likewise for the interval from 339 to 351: 1.213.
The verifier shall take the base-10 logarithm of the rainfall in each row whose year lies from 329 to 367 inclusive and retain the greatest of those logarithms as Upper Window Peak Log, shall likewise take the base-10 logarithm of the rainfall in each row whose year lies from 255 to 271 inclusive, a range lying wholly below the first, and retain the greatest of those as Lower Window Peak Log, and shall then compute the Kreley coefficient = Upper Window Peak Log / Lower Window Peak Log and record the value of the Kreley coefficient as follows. 1.05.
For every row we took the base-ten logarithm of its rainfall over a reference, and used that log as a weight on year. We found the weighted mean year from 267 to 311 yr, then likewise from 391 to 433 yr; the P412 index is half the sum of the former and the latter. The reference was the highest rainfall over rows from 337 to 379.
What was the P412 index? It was 348.9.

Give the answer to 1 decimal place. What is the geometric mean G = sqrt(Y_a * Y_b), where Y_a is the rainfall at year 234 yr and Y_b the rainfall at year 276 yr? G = 10.3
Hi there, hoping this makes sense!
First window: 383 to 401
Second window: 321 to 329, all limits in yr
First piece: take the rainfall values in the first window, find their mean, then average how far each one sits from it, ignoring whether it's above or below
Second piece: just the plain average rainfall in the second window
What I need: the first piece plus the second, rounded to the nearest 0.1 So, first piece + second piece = 10.9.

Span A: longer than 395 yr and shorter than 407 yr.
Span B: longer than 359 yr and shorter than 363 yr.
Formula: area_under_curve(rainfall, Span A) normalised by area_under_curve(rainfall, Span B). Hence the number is 2.59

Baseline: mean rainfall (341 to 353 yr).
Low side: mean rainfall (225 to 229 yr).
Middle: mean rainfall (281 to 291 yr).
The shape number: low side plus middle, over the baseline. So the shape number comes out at 1.85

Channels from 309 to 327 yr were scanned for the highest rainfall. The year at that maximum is 314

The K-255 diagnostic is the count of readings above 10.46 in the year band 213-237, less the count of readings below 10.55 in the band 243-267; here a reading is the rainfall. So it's -12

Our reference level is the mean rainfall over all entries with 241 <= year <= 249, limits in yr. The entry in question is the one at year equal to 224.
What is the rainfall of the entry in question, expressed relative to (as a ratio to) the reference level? 0.99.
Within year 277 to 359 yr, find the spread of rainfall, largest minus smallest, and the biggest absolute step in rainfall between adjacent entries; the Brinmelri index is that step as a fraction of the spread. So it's 0.53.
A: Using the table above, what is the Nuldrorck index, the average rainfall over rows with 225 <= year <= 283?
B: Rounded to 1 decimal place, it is 10.1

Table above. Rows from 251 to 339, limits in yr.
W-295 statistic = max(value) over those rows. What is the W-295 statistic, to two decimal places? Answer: 11.57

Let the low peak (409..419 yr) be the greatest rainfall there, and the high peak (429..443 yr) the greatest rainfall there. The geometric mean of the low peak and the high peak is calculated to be 10.5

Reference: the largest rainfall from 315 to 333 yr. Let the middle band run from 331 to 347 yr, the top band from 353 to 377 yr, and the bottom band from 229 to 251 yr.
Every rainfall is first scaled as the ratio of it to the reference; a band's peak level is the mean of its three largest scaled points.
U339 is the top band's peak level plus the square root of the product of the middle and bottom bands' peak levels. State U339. 2.04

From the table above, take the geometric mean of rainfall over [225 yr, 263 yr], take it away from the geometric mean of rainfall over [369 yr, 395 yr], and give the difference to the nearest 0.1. 0.4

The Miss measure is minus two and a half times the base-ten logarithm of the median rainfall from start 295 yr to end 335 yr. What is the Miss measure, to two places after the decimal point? -2.57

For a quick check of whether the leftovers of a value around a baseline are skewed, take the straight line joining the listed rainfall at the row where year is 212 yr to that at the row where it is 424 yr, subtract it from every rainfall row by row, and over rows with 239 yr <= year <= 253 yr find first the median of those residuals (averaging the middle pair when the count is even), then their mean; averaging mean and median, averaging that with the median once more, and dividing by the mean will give 1.33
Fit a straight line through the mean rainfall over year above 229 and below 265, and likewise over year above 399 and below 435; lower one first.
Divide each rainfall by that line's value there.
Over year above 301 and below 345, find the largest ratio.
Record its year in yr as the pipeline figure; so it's 308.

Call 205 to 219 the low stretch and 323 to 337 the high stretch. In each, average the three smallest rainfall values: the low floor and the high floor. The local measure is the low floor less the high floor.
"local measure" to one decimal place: -1.0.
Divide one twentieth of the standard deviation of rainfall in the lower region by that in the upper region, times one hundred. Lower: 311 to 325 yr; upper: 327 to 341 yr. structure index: 9.8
